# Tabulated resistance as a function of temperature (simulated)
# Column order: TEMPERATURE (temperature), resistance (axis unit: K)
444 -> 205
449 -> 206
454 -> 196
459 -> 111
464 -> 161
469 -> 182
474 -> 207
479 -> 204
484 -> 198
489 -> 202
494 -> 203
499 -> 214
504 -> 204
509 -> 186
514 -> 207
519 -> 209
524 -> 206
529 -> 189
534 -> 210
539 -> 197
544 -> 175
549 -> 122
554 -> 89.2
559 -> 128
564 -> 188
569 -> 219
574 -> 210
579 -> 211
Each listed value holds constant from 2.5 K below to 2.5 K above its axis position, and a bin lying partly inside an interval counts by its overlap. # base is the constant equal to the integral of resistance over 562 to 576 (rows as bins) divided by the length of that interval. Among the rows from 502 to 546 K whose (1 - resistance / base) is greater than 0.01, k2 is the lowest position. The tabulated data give 504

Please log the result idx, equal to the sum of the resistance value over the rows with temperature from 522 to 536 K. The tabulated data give 605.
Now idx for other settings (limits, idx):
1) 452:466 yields 468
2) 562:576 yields 617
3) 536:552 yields 494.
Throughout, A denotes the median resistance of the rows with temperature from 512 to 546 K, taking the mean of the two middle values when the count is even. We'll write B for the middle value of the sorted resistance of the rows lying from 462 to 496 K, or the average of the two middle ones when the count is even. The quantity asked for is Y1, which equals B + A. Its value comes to 408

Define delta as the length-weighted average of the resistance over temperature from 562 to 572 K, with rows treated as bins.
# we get 205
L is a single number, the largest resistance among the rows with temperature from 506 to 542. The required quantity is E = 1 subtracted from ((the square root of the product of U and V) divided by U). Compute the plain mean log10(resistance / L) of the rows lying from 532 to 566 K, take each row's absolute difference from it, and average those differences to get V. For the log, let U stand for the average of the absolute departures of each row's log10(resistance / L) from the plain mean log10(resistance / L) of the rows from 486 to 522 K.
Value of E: 2.1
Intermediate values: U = 0.012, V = 0.115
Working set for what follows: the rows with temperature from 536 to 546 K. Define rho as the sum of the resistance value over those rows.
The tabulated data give 372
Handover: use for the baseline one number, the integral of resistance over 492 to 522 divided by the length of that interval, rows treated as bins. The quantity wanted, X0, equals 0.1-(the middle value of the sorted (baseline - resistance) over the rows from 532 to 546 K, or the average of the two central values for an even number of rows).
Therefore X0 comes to -7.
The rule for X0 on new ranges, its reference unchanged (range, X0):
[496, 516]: 2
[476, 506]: 0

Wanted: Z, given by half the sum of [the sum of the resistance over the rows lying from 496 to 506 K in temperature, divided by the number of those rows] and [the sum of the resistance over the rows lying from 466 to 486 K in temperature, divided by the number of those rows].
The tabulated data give 203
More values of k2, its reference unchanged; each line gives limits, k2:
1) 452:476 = 454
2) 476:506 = 479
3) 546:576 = 549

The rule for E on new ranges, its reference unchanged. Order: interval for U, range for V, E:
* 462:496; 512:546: -0.1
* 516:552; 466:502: -0.5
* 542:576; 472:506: -0.8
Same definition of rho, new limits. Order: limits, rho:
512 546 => 1393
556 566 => 316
